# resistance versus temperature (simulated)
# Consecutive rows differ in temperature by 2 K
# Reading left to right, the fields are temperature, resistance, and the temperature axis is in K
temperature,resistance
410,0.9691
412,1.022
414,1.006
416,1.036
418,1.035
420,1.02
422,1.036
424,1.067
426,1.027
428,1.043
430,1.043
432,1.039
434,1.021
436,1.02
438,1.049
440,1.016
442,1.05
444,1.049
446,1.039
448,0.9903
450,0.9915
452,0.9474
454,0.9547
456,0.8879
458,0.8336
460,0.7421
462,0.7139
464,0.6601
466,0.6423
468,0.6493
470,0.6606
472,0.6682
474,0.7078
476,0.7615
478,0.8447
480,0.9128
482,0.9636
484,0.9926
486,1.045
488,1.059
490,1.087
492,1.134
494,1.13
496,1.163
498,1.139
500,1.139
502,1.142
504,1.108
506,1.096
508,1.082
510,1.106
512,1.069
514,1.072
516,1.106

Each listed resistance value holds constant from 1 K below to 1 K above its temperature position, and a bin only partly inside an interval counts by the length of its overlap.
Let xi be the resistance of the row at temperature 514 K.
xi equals 1.072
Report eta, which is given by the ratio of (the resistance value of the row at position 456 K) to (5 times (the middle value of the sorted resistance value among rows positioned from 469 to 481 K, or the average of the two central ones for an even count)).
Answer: 0.242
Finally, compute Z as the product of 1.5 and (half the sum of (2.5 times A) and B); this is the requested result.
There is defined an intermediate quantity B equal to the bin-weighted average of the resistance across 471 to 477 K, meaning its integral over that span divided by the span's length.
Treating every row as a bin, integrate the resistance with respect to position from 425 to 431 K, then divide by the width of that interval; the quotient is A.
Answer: 2.5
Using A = 1.04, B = 0.71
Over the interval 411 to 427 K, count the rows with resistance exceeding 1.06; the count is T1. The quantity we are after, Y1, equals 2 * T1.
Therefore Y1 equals 2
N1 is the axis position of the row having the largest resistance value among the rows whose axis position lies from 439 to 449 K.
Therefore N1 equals 442 K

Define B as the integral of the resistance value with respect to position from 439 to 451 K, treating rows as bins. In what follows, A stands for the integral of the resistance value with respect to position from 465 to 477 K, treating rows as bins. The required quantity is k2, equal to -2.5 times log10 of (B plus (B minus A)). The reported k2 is -3.0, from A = 8.2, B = 12.3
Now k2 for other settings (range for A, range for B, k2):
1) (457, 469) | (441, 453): -3.0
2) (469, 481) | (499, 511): -3.1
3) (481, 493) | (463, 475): -1.3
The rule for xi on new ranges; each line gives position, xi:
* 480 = 0.9128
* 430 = 1.043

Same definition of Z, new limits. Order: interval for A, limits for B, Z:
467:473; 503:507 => 2.1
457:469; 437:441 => 2.1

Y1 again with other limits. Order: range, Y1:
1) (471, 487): 0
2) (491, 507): 16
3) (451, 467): 0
